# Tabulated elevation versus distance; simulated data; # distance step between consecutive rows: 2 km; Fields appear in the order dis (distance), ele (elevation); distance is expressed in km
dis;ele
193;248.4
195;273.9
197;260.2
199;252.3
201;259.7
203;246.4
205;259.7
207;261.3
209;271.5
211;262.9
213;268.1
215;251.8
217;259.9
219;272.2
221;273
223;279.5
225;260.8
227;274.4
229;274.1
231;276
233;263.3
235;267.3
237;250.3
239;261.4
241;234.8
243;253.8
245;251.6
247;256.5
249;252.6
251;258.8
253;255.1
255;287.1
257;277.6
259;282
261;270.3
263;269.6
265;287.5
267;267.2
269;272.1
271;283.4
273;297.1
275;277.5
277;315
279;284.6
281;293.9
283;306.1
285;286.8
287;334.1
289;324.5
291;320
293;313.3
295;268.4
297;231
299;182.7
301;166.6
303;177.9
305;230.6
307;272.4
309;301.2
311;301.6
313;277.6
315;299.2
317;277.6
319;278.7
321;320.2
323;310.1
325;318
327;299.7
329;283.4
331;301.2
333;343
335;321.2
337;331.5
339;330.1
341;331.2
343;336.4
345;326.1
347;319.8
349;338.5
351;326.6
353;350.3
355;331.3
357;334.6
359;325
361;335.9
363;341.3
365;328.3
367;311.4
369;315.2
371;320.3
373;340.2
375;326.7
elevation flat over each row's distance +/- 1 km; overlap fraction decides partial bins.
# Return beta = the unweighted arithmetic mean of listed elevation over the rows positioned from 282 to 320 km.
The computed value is 271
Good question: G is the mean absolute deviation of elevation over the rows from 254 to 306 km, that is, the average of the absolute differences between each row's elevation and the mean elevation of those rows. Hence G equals 31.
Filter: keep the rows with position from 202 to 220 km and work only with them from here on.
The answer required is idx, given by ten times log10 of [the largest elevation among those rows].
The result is 24.35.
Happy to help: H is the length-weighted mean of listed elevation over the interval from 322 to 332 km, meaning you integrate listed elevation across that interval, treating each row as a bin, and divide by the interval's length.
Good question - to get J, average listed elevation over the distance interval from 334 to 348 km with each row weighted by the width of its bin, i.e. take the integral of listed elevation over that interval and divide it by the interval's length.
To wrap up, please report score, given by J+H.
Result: 631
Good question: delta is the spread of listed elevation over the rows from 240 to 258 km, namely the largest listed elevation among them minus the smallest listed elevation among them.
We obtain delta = 52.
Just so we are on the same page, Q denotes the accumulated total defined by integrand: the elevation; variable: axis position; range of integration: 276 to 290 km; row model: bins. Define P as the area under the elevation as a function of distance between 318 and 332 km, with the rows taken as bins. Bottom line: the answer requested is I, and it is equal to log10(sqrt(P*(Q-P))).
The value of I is 2.73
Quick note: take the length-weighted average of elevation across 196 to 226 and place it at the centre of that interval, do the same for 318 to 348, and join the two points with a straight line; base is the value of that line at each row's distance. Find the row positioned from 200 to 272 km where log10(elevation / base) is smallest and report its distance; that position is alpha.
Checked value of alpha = 241 km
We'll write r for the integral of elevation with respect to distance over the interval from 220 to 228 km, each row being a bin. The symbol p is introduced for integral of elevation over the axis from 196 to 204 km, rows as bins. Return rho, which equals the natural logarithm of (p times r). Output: 15.3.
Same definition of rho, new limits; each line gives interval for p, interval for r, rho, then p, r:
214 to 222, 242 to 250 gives 15.3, 2114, 2029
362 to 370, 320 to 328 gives 15.7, 2592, 2496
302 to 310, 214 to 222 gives 15.2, 1964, 2114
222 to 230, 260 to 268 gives 15.4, 2178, 2189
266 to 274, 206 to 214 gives 15.4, 2240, 2128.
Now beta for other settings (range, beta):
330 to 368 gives 330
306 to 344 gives 307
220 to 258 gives 264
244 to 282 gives 276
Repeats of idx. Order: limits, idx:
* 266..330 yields 25.24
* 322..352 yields 25.35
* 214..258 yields 24.58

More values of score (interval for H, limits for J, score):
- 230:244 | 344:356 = 590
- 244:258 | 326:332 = 558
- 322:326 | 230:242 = 573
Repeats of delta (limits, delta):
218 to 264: 52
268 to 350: 176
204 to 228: 28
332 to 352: 23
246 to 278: 62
